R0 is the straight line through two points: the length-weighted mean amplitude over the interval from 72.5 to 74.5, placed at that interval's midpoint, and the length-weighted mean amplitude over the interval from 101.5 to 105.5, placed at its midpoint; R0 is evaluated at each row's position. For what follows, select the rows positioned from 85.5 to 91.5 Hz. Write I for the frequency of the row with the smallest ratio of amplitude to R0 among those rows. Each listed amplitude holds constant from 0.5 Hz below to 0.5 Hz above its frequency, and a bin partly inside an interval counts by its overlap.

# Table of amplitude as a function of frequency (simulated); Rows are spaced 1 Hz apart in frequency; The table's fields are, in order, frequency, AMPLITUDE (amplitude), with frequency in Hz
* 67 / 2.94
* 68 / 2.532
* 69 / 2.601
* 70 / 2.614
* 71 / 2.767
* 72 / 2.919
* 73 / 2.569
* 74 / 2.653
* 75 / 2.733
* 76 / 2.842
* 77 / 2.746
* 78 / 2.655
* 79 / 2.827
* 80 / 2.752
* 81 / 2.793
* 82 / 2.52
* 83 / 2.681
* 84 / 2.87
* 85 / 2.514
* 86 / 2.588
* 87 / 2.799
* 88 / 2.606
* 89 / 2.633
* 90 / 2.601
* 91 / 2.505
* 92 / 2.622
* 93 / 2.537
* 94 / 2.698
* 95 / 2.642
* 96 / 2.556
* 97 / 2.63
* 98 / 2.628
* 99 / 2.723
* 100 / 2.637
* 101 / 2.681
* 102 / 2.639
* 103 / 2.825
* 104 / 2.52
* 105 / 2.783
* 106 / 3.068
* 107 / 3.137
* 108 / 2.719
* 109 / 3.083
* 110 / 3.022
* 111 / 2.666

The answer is 91 Hz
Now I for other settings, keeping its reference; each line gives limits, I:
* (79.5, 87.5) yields 85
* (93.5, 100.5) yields 96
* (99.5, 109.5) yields 104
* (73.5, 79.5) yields 78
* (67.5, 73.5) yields 68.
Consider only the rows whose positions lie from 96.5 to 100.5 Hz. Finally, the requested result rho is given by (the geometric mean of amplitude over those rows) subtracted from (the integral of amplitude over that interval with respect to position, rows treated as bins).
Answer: 8.0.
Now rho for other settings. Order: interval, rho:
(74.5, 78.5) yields 8.2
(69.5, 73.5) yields 8.2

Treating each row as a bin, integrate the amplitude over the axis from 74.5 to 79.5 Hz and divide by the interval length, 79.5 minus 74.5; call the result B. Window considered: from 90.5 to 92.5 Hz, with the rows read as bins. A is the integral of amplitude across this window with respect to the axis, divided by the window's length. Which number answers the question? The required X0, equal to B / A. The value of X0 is 1.08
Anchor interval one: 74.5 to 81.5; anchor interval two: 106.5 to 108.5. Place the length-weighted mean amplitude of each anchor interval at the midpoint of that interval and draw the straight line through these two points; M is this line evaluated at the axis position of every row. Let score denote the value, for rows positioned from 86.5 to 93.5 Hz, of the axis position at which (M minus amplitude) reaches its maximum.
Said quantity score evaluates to 91 Hz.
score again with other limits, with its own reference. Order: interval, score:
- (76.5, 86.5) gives 85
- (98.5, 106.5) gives 104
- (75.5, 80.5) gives 78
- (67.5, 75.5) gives 68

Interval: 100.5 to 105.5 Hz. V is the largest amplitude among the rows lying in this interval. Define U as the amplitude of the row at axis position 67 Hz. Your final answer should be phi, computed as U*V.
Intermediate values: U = 2.94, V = 2.825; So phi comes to 8.31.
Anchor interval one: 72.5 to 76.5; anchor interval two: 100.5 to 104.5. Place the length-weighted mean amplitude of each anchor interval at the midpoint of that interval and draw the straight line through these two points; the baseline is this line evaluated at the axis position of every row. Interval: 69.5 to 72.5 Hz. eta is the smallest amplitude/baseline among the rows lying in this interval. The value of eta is 0.97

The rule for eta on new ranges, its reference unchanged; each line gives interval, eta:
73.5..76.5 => 0.98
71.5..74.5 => 0.95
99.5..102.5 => 0.99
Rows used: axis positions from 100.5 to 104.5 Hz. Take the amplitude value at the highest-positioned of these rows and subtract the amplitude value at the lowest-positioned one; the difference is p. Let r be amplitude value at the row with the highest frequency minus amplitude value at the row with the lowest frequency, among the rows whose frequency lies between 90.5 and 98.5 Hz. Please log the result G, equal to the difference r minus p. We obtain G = 0.28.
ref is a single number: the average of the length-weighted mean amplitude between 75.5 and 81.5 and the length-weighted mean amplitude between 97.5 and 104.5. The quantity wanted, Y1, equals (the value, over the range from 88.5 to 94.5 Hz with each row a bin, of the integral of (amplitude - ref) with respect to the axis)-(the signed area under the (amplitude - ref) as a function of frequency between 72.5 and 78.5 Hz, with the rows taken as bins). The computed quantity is -0.60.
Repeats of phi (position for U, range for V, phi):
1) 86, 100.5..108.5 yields 8.12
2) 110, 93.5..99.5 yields 8.23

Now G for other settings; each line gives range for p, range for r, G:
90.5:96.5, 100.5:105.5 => 0.05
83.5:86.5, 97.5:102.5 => 0.29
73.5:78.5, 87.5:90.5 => -0.01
